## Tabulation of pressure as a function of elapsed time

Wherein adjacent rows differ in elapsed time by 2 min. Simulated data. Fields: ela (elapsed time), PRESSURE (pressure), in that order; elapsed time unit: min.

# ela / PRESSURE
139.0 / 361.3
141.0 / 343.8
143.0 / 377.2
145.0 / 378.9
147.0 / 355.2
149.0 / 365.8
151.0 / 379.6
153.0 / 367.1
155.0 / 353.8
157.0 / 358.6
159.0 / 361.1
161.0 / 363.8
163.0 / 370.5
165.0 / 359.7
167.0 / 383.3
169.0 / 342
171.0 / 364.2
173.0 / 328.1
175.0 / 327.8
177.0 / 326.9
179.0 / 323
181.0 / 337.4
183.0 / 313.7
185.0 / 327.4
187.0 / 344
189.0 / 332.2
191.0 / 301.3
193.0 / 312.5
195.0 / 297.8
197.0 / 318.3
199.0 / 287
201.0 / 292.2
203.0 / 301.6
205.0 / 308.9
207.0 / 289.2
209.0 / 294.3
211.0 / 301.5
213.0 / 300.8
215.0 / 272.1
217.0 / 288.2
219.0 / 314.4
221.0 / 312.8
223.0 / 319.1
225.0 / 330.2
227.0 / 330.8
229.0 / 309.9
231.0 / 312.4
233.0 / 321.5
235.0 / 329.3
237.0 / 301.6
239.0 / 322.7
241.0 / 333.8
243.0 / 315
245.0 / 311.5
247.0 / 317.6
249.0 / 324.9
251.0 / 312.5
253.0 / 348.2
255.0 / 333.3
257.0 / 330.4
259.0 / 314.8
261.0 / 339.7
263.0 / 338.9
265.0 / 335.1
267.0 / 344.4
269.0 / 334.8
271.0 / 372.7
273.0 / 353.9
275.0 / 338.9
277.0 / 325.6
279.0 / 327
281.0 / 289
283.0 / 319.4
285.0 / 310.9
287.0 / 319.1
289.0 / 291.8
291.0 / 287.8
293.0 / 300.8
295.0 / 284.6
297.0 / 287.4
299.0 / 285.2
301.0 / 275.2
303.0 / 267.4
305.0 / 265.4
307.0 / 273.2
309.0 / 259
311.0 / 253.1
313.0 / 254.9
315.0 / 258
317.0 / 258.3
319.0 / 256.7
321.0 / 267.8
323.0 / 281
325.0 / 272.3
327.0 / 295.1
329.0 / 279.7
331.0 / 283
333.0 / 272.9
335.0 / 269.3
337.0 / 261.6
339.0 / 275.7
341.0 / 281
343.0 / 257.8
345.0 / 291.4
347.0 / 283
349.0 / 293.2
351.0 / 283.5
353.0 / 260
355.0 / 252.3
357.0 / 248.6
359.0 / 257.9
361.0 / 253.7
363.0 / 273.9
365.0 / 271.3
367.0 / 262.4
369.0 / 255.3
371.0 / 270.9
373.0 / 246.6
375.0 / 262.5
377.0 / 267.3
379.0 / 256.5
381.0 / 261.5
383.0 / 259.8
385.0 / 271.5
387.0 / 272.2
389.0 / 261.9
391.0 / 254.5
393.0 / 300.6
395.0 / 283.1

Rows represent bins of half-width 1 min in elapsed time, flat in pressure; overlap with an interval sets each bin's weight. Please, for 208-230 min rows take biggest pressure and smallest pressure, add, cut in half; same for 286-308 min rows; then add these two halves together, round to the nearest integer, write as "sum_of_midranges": 594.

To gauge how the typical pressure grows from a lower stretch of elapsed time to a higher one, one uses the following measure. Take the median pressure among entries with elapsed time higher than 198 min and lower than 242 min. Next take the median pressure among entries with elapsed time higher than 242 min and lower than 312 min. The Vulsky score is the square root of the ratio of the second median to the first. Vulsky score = 1.01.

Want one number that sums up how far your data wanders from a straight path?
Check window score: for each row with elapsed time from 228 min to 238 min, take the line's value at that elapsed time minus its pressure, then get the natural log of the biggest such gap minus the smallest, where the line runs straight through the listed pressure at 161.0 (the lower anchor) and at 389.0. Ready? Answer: 3.29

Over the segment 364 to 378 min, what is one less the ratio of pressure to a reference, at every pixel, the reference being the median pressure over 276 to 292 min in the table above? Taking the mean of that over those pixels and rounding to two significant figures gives 0.17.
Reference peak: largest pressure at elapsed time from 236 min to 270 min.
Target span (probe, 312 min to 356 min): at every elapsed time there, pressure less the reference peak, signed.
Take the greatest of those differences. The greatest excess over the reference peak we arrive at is -53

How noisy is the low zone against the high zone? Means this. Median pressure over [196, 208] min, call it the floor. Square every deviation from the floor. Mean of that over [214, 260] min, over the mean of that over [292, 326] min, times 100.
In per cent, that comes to 78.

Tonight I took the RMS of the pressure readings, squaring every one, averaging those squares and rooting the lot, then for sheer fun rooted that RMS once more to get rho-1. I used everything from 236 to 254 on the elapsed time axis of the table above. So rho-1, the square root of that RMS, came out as 17.9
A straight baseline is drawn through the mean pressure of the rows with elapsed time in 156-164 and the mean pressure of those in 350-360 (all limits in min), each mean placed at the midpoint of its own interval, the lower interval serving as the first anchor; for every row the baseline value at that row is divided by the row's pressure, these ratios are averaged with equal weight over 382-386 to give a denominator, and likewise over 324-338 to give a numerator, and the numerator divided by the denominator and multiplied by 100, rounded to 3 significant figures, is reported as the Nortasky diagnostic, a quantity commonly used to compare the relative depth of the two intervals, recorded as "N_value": 107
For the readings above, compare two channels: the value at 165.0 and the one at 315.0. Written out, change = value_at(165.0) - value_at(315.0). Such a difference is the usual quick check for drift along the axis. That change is 102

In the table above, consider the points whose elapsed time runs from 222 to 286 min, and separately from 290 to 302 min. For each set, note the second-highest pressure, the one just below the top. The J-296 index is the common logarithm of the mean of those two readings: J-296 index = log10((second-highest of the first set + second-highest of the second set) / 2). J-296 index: 2.51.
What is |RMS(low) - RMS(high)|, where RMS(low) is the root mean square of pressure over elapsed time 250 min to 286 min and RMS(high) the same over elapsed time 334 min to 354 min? 56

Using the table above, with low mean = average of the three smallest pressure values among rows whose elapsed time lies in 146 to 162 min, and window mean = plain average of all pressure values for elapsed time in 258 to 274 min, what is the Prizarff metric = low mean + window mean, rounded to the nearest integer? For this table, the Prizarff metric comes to 698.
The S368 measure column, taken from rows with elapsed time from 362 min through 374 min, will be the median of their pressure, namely 267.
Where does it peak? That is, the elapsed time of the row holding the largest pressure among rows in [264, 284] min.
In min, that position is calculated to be 271.0 min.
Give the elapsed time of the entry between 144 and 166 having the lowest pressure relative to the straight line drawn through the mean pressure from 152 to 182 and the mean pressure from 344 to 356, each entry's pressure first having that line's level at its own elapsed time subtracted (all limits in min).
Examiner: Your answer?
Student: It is 147.0 min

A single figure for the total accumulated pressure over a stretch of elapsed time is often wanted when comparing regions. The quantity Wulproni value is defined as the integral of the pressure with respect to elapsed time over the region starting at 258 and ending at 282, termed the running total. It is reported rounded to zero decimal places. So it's 8030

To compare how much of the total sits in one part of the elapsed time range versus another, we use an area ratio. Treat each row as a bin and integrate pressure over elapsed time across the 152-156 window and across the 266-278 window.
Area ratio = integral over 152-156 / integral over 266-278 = 0.35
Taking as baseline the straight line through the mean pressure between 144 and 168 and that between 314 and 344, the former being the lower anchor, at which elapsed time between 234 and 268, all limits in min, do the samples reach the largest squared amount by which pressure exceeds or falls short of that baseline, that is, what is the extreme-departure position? 267.0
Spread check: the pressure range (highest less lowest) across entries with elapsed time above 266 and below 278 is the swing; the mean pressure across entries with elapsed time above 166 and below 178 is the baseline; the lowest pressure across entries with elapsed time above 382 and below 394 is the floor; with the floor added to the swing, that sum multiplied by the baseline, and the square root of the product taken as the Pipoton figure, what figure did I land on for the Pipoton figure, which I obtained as 323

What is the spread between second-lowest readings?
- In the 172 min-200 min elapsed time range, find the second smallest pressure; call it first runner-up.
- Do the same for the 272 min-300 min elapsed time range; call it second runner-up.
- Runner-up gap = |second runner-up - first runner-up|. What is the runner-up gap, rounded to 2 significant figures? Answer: 13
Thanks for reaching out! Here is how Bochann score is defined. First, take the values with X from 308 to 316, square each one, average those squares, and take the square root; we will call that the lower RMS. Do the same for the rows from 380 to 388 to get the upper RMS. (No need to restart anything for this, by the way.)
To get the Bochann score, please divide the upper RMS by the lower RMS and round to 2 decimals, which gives 1.04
